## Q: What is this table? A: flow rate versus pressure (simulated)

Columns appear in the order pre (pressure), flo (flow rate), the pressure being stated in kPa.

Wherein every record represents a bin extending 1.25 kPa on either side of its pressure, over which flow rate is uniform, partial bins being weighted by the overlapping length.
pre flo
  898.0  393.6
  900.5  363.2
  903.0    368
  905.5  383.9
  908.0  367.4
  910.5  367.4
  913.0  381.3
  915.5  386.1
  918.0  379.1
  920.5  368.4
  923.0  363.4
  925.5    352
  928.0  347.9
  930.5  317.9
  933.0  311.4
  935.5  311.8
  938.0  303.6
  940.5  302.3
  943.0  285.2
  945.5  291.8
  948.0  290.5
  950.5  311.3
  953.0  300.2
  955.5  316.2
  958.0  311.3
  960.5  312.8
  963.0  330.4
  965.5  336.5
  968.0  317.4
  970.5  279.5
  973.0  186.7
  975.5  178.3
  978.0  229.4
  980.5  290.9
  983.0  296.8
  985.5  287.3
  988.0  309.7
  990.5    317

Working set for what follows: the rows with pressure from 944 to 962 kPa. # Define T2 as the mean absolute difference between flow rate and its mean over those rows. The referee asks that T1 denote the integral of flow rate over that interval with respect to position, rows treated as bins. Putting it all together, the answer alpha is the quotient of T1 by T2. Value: 598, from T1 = 5489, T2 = 9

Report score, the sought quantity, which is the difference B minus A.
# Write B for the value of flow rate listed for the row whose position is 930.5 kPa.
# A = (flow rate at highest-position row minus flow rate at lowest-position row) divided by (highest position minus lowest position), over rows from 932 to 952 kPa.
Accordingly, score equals 318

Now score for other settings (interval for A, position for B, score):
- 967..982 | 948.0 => 293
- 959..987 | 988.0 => 311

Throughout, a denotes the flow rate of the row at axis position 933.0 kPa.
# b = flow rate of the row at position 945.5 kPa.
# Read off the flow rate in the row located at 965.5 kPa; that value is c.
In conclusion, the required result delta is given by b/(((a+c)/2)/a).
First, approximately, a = 311.4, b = 291.8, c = 336.5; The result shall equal 280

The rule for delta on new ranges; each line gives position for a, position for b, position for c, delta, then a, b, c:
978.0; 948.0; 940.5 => 251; 229.4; 290.5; 302.3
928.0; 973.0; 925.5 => 186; 347.9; 186.7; 352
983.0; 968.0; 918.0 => 279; 296.8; 317.4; 379.1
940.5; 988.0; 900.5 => 281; 302.3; 309.7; 363.2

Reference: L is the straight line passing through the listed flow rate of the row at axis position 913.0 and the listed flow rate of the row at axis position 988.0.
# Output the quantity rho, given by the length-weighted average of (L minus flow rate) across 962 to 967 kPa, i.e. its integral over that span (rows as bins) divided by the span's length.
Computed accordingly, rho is -1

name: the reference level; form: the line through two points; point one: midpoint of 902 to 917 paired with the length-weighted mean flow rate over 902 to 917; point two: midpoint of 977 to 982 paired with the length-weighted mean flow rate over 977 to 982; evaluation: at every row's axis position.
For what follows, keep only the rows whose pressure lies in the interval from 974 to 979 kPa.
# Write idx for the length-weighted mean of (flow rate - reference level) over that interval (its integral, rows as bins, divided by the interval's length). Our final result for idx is -67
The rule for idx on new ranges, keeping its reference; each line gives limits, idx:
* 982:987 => 37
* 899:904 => -22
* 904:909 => -5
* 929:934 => -24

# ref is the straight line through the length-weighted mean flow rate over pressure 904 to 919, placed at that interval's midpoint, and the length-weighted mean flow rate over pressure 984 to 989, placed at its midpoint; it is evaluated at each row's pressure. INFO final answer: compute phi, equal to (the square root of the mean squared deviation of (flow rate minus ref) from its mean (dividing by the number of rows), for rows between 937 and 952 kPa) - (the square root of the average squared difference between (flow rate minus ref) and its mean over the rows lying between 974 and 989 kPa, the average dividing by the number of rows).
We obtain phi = -40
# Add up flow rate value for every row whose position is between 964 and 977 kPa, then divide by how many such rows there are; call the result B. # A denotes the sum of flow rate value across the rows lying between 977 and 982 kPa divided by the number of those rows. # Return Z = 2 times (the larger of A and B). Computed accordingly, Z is 520.3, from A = 260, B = 260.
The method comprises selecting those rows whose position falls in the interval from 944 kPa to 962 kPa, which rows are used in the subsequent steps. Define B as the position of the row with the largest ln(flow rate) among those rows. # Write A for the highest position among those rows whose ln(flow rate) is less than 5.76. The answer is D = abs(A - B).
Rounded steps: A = 960.5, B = 955.5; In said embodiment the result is 5 kPa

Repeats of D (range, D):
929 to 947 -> 15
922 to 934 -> 10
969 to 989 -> 0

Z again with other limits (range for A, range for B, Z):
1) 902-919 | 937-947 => 752.3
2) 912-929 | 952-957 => 736.6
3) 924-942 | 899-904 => 731.2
